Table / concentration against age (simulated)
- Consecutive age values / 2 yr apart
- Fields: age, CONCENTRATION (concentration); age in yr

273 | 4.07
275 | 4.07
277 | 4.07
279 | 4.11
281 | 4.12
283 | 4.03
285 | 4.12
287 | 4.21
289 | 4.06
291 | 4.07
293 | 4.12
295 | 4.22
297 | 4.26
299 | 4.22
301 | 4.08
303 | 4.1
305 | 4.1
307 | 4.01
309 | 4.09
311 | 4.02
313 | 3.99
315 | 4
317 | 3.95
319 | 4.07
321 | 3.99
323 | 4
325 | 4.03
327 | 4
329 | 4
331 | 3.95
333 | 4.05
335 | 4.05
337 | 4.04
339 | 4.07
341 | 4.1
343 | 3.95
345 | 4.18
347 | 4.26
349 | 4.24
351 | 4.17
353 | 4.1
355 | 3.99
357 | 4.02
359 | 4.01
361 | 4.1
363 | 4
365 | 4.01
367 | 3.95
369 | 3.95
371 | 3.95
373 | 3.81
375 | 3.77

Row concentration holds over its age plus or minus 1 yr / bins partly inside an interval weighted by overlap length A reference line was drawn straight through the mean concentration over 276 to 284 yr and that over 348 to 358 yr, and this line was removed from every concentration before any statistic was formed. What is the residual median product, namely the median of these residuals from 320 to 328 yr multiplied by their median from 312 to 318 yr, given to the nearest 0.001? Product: 0.010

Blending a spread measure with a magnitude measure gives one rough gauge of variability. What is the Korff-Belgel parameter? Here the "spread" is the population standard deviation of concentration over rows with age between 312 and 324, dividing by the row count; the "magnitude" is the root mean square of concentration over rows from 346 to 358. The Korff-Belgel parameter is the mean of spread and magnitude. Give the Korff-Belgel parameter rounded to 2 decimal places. 2.08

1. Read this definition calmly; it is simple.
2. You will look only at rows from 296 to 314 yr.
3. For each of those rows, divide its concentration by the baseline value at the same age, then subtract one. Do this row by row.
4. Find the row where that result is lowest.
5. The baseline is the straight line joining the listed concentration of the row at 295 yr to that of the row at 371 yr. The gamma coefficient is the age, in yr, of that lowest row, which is 307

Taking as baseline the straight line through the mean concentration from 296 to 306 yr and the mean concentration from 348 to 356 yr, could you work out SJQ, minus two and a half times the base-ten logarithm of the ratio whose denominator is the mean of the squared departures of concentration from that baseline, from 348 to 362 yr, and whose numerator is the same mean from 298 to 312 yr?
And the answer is 0.1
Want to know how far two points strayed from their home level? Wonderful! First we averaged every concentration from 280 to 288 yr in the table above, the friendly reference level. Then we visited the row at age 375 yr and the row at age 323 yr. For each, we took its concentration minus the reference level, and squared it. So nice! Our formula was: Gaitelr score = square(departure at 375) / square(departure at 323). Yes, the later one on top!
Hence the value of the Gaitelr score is 8.5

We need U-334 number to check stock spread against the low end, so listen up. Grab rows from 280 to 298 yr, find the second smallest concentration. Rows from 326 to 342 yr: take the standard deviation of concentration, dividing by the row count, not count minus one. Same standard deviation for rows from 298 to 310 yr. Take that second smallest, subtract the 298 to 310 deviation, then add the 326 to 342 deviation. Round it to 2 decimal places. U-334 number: 4.04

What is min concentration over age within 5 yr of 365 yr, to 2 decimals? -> 3.95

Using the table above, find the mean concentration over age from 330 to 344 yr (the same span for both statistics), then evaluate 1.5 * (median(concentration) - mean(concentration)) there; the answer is 0.03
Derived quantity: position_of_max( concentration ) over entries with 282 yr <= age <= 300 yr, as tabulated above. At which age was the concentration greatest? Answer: 297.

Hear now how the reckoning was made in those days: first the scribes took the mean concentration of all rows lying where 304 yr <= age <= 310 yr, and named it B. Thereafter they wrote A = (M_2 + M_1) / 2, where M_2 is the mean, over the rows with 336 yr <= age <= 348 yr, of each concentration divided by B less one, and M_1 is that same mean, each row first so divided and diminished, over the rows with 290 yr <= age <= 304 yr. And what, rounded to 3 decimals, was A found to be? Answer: 0.015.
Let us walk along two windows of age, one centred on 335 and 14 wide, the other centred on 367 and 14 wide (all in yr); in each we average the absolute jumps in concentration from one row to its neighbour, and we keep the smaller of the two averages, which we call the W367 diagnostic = 0.037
